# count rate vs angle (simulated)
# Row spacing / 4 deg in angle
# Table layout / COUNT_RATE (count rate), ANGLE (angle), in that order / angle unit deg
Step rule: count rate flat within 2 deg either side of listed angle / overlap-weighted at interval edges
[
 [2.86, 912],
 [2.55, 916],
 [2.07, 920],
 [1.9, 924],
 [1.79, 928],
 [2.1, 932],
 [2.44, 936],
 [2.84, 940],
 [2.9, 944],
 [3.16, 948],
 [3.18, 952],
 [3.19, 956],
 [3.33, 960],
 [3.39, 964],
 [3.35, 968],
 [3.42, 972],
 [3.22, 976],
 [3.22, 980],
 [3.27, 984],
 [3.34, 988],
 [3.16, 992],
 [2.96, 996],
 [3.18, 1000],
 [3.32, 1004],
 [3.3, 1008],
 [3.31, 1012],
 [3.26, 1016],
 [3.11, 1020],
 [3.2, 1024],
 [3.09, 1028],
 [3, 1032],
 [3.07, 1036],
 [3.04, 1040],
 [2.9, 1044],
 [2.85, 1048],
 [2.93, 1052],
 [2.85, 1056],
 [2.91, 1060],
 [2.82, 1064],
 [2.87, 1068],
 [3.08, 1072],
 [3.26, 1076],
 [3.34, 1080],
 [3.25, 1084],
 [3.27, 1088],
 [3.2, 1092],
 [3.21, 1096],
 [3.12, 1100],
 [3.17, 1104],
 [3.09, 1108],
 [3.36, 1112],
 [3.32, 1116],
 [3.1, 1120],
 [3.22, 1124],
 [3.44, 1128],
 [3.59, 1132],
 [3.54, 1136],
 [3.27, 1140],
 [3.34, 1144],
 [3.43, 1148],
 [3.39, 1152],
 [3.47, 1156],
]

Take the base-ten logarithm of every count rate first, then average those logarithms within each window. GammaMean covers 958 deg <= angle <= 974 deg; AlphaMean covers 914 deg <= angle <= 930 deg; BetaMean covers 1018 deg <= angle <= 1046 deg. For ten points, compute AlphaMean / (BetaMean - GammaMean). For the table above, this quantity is -7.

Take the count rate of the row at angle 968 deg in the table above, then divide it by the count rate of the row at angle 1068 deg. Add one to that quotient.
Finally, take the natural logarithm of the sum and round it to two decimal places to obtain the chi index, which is 0.77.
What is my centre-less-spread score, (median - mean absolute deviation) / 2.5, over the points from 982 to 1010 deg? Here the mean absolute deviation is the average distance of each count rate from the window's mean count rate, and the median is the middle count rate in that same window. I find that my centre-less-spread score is 1.267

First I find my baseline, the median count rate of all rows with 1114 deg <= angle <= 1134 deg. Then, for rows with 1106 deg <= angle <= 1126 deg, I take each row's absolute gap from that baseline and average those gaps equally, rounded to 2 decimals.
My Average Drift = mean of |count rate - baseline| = 0.12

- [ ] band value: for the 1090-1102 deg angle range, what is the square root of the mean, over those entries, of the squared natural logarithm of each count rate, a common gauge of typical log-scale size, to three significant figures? 1.16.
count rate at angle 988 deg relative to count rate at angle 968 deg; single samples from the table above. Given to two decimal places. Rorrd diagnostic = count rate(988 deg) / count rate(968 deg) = 1.00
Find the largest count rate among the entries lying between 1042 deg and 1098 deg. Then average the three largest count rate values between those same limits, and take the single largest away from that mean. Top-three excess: -0.050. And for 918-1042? -0.033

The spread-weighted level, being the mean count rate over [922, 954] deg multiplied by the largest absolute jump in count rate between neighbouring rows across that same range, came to 1.0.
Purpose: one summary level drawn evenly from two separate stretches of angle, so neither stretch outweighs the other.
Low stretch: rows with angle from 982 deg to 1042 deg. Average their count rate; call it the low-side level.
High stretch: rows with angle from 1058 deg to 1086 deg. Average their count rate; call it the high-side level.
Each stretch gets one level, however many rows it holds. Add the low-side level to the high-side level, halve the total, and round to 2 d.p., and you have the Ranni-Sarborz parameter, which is 3.12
